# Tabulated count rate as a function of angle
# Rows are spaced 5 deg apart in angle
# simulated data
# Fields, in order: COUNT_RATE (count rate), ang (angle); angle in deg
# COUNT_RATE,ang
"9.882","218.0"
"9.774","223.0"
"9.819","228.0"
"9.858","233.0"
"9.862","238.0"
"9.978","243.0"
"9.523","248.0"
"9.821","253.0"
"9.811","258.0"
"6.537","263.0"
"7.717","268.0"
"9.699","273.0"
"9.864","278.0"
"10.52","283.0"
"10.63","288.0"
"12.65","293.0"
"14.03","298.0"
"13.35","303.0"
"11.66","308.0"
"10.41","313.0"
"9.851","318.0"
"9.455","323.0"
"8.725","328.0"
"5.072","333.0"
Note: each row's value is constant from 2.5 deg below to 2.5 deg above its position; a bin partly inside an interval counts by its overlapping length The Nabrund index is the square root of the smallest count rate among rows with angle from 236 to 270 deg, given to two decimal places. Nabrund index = 2.56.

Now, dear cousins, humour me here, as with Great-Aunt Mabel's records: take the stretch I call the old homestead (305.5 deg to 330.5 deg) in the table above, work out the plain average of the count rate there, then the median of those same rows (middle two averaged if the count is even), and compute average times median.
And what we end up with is 99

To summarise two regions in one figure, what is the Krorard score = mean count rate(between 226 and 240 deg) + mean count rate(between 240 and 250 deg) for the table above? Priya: 19.6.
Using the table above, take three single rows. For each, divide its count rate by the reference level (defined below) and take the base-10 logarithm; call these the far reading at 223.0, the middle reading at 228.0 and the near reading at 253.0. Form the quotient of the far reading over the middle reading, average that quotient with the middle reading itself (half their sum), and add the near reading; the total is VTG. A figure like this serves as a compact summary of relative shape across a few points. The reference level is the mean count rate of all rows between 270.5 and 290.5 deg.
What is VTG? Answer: 0.54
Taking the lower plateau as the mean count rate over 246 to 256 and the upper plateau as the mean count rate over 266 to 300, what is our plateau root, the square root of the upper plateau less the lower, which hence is 1.0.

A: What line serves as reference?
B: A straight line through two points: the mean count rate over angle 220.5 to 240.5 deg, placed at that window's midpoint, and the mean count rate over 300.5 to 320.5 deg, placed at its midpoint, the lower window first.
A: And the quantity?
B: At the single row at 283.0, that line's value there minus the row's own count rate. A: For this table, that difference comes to 0.3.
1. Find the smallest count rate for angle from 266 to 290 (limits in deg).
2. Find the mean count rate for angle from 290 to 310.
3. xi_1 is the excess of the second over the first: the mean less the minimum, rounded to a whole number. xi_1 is 5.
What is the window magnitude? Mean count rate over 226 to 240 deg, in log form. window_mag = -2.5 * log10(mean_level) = -2.48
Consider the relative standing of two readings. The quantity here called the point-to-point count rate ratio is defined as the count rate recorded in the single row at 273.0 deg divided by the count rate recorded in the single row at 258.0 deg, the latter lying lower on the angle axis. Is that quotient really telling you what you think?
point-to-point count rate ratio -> 0.99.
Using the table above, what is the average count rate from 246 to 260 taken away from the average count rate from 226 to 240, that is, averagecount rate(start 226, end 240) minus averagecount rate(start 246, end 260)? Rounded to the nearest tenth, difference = 0.1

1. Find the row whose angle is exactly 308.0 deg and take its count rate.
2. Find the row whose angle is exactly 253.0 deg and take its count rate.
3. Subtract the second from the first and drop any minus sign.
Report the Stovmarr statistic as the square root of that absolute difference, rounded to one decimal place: 1.4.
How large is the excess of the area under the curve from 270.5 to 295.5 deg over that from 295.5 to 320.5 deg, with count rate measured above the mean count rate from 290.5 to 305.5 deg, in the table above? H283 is -30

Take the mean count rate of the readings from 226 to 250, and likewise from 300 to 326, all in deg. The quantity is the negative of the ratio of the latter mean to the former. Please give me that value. -1.12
